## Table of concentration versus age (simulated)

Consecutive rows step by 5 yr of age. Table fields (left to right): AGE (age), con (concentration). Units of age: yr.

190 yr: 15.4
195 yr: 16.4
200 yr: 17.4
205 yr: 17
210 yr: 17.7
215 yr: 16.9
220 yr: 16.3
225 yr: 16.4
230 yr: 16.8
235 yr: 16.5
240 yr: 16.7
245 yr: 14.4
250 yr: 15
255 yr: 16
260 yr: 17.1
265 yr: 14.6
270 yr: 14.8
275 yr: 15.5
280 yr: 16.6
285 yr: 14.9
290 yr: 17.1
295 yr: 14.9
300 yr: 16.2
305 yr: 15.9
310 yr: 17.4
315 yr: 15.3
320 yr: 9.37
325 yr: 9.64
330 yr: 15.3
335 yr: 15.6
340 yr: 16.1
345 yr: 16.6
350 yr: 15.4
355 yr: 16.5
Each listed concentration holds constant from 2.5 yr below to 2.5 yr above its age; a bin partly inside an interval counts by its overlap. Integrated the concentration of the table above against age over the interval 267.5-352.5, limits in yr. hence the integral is 1283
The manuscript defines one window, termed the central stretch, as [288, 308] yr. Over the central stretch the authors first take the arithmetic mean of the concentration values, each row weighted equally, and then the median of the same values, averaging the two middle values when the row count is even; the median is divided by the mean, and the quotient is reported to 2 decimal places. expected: 1.00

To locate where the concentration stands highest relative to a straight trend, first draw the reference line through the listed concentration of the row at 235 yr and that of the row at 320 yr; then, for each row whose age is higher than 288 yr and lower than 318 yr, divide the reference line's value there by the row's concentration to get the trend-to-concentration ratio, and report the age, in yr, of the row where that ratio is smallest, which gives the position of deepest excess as 310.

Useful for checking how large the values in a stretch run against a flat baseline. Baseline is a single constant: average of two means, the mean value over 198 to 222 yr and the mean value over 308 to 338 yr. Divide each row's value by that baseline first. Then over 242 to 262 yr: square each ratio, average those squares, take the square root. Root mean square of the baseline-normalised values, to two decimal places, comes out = 1.02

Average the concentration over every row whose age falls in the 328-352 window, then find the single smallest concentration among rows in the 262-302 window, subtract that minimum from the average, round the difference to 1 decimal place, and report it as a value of 1.2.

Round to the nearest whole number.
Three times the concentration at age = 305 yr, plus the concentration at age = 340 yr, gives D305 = 64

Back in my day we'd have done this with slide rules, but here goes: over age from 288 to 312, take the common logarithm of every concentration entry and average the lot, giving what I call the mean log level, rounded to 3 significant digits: 1.21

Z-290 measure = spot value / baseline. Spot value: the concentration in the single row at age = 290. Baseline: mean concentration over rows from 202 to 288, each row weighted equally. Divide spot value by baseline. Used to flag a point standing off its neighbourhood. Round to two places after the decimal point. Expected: 1.06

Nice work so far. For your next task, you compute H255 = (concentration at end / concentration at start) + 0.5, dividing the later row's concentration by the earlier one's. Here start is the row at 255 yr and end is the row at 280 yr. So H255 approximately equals 1.54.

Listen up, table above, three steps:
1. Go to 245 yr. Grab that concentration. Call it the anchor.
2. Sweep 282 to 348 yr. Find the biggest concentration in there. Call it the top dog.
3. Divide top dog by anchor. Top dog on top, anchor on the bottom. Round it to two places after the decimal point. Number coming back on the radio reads 1.21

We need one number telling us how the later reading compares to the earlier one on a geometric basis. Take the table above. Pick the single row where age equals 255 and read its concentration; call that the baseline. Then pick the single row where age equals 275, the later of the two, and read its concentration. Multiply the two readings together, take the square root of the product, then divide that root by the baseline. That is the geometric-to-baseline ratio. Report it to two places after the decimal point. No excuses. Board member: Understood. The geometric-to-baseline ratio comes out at 0.98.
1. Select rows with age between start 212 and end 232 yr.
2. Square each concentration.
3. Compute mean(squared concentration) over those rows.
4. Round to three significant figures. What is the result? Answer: 276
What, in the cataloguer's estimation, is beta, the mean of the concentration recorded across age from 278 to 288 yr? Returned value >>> 15.8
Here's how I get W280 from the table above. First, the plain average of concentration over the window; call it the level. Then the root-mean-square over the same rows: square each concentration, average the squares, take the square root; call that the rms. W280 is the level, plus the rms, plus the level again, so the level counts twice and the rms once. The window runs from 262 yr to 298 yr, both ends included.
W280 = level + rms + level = 46.5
